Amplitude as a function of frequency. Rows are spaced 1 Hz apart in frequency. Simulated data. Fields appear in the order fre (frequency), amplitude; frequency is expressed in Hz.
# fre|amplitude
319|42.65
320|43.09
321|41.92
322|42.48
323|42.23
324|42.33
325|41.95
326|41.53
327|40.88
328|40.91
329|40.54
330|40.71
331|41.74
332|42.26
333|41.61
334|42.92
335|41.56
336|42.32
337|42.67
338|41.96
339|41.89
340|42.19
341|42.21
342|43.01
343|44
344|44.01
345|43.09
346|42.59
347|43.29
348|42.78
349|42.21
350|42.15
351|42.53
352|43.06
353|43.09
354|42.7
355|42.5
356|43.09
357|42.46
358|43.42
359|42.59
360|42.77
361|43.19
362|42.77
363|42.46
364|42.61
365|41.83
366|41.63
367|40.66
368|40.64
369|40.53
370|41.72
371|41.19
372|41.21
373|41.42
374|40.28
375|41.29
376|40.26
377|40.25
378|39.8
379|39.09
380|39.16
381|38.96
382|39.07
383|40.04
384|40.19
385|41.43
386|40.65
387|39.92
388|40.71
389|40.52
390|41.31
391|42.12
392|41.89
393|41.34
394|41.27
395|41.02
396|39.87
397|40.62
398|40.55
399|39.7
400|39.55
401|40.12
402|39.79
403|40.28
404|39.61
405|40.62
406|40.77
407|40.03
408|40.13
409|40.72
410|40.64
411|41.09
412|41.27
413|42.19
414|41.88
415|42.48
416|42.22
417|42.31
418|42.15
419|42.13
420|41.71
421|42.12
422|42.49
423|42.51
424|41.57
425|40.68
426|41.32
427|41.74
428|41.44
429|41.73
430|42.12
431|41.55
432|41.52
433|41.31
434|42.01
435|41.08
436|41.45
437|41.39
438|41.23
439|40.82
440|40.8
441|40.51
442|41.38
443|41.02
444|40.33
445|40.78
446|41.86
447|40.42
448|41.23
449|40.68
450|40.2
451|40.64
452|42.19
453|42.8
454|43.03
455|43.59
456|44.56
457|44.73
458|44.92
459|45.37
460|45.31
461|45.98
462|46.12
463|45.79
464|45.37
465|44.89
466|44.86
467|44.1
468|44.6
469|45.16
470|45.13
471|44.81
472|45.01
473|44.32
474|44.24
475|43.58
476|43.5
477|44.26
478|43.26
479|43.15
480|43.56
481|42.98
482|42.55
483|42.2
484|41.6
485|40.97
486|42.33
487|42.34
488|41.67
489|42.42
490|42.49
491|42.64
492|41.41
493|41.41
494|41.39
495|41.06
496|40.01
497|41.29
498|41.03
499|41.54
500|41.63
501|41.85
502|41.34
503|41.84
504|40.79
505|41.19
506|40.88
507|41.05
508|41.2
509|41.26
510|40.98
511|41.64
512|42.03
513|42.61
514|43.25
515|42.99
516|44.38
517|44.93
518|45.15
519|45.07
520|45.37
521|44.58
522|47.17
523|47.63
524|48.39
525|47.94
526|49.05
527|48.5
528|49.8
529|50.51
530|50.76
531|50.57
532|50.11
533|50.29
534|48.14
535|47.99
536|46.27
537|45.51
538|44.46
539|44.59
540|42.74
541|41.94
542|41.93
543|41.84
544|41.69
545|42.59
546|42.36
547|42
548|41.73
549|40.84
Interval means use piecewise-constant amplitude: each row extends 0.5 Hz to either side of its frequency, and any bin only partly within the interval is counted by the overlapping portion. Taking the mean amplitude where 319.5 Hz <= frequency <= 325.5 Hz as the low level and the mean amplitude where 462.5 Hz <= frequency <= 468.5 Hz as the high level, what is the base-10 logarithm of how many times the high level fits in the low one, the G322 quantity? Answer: -0.026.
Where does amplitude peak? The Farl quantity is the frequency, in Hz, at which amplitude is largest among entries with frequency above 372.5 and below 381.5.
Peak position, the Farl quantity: 373 Hz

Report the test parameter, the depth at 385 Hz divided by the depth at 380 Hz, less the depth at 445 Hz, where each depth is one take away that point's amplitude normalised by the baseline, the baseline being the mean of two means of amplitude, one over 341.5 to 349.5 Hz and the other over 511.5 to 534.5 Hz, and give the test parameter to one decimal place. 0.5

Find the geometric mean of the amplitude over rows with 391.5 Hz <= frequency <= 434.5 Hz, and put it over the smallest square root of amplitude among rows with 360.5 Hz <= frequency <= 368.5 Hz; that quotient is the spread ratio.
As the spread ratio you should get 6.46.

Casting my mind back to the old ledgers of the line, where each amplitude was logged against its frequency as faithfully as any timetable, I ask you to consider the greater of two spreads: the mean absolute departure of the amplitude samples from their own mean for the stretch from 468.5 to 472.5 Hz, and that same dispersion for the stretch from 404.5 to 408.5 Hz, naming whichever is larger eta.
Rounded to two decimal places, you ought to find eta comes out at 0.31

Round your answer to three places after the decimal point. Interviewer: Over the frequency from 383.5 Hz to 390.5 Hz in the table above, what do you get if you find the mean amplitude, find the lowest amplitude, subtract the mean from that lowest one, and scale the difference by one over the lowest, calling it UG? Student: -0.019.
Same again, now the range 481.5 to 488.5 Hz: -0.024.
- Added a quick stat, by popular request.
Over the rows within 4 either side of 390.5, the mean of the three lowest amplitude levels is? 40.4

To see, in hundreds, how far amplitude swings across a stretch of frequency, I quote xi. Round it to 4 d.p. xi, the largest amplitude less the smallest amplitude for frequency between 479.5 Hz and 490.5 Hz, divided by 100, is 0.0259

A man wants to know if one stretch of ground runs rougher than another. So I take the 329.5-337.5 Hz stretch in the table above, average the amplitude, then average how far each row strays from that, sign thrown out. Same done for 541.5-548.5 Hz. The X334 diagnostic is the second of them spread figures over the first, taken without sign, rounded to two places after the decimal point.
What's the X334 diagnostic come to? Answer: 0.46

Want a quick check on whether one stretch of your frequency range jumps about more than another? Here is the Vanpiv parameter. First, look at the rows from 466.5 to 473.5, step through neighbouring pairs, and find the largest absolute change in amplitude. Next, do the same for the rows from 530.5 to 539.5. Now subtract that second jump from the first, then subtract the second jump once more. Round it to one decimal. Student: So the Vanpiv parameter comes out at -3.6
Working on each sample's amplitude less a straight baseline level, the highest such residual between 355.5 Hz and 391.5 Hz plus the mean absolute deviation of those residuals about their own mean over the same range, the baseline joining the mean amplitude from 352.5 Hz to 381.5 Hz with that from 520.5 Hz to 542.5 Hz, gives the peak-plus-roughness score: 3.5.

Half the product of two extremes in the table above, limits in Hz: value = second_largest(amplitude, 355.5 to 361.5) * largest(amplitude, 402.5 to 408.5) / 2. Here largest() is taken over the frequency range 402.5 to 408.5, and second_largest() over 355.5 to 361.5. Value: 880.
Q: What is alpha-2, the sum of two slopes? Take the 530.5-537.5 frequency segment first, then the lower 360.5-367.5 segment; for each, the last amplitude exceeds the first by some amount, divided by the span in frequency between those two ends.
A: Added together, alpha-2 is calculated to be -1.3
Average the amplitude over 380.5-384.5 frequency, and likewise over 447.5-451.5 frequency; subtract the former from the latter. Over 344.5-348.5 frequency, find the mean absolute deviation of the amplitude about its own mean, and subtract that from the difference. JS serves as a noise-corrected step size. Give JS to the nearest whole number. 1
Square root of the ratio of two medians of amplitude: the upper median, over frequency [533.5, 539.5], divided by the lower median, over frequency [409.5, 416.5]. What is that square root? 1.05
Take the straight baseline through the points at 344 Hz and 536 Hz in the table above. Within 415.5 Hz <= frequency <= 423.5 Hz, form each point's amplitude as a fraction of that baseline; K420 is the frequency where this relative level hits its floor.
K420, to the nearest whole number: 420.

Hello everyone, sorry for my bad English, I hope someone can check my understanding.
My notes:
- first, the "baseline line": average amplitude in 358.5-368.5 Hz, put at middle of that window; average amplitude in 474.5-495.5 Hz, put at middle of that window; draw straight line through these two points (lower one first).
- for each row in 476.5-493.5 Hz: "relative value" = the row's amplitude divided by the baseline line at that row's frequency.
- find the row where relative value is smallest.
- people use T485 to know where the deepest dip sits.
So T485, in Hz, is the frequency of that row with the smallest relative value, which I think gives 485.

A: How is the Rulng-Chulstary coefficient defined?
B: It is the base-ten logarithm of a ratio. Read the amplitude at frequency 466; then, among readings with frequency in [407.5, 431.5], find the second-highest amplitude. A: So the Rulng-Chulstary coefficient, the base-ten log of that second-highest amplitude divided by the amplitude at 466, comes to -0.024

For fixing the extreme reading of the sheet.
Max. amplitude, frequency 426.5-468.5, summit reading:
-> 46.12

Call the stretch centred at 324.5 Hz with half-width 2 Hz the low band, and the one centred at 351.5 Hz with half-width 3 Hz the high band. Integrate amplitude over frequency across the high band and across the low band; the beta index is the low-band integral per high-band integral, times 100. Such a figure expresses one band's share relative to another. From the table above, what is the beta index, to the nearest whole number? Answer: 66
